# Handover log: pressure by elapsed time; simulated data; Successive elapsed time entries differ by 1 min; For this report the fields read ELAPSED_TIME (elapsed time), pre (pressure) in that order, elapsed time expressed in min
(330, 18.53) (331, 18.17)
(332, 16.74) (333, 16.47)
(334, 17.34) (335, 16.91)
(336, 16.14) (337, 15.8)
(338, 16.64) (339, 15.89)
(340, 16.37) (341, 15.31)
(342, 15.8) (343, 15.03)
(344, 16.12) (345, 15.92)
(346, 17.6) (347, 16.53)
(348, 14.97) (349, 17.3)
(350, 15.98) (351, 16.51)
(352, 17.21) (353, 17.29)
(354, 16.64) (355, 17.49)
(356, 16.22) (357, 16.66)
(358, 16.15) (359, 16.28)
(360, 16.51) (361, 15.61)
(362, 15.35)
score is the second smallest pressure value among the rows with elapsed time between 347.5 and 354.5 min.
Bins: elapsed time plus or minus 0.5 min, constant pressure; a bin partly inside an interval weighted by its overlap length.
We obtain 15.98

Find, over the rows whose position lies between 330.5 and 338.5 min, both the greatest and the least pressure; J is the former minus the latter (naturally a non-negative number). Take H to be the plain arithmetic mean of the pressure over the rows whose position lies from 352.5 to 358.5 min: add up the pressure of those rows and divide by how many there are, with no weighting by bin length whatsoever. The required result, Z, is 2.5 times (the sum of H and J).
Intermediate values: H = 16.7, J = 2.4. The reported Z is 48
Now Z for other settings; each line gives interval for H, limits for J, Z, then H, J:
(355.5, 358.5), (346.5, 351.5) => 47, 16.3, 2.3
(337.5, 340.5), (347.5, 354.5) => 47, 16.3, 2.3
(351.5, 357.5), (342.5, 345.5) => 45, 16.9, 1.1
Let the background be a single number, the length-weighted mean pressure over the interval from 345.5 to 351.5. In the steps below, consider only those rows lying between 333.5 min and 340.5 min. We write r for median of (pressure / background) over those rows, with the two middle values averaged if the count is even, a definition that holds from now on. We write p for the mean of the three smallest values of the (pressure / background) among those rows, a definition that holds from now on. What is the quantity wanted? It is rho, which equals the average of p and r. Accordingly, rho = 0.98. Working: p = 0.967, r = 0.99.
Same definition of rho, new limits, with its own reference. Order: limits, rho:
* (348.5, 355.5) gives 1.02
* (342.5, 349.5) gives 0.95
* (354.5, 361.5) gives 0.98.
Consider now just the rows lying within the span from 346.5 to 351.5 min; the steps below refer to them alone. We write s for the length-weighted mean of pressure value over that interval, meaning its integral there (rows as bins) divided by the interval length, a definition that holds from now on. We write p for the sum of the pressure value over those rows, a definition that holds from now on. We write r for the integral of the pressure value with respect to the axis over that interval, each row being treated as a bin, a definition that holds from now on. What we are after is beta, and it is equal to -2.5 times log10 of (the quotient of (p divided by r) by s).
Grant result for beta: 3.03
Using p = 81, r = 81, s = 16.3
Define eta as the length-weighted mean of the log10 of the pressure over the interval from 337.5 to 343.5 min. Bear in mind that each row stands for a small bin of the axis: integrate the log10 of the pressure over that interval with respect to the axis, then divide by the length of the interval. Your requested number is 1.20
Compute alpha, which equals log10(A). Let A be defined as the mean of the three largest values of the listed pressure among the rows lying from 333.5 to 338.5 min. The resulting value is 1.23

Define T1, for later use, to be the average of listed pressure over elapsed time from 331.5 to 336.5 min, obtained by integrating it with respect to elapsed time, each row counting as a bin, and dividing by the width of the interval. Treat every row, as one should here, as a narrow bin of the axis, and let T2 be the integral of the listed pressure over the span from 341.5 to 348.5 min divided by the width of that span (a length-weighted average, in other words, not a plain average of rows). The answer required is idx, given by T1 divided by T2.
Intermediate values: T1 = 16.7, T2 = 16.0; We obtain 1.045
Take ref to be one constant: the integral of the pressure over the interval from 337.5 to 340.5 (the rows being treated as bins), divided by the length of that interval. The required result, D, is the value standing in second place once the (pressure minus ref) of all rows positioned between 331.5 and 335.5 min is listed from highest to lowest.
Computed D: 0.6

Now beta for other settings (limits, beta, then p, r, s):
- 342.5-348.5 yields 3.01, 96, 96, 16.0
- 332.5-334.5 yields 3.07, 34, 34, 16.9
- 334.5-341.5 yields 3.02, 113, 113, 16.2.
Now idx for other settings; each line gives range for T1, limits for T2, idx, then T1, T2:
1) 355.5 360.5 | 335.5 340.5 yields 1.012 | 16.4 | 16.2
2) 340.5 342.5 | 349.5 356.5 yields 0.928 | 15.6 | 16.8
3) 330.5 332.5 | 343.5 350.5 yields 1.068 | 17.5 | 16.3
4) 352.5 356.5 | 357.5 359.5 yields 1.043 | 16.9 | 16.2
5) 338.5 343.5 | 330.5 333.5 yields 0.916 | 15.7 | 17.1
